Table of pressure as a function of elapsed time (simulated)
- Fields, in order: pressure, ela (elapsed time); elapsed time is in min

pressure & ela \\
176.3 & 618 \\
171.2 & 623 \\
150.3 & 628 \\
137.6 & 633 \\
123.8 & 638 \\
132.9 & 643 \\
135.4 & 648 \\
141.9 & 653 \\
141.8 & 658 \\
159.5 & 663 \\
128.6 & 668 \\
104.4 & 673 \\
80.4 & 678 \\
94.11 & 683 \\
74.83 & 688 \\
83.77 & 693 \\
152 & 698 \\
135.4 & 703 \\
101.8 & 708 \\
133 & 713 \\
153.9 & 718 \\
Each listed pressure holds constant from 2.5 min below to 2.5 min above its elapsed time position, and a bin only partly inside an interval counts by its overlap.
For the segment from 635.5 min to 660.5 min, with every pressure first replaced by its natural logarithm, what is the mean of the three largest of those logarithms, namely 4.94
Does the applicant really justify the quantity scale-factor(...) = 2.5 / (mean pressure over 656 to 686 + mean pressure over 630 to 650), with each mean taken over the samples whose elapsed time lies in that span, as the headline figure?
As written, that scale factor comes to 0.0100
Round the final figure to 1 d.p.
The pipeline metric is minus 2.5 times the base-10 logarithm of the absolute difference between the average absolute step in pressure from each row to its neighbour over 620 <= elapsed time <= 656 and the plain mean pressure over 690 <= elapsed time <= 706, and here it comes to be -5.1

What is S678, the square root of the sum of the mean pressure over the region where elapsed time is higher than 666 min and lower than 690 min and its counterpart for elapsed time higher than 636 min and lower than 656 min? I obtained 15.2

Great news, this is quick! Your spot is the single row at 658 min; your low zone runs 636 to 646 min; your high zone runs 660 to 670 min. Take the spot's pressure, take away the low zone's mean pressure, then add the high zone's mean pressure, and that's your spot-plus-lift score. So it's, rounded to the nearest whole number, 158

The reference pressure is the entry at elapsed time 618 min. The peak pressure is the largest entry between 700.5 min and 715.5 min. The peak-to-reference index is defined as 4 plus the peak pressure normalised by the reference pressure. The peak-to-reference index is 4.8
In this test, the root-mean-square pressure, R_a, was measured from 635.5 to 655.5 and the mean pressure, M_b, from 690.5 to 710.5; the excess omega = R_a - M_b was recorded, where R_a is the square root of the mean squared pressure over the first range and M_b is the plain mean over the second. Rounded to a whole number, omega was 15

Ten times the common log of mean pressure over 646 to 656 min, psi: 21.4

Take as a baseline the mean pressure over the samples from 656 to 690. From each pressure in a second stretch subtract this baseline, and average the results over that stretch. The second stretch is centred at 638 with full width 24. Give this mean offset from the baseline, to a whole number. 24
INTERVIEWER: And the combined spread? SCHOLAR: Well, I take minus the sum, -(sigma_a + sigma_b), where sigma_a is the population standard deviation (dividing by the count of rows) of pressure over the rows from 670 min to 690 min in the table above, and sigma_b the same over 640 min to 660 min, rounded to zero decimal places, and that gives -16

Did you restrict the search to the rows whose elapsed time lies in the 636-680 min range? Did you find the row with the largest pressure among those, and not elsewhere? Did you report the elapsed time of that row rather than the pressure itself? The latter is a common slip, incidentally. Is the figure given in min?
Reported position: 663 min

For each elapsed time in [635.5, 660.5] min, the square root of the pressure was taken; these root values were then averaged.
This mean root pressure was 11.6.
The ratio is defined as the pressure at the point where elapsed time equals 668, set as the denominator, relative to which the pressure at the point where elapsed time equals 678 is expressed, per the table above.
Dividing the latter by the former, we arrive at 0.6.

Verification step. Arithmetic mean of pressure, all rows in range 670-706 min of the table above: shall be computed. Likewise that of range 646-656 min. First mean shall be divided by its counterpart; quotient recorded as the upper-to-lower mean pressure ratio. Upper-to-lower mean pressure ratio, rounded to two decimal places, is 0.75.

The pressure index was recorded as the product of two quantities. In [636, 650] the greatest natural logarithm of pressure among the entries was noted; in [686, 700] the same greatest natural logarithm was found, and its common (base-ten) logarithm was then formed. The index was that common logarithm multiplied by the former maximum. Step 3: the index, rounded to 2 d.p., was 3.44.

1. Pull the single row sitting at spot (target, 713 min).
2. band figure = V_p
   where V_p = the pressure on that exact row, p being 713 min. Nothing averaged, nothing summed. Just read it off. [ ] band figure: 133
